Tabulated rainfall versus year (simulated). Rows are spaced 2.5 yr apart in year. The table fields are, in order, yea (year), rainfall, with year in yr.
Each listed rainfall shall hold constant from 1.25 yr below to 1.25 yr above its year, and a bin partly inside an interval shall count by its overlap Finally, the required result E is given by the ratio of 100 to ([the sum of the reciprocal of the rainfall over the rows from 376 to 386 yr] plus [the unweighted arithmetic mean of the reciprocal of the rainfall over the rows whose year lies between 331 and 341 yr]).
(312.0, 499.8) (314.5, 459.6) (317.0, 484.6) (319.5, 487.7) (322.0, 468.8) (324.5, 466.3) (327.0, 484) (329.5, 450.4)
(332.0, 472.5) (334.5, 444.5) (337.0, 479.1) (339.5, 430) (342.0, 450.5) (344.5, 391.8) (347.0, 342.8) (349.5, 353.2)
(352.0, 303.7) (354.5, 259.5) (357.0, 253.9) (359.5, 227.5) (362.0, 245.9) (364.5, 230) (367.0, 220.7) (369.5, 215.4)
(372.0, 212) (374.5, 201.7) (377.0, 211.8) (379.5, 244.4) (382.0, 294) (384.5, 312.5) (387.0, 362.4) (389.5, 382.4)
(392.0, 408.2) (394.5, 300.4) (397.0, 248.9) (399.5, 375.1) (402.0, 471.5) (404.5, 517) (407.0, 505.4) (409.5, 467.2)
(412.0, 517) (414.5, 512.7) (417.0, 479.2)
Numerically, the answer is 5679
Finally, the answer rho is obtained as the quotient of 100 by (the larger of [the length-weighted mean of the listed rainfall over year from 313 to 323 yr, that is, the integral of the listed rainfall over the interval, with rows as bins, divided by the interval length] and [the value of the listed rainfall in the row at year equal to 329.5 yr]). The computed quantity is 0.210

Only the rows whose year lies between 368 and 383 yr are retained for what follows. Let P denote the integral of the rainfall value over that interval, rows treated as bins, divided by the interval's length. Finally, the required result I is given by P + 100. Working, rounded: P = 229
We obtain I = 329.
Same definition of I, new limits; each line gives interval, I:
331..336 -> 559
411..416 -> 613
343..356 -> 431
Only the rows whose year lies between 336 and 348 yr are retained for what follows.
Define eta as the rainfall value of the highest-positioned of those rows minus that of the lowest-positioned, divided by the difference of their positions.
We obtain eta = -14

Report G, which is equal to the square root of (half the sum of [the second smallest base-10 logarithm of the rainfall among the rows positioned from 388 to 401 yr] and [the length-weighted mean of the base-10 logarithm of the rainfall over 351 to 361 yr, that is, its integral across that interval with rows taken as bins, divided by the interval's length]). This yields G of 1.56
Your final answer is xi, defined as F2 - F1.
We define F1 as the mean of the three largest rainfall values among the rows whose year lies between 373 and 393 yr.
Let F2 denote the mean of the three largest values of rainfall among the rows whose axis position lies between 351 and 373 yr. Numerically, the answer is -112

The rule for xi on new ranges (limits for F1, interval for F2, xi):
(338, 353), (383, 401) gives -36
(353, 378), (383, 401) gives 135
